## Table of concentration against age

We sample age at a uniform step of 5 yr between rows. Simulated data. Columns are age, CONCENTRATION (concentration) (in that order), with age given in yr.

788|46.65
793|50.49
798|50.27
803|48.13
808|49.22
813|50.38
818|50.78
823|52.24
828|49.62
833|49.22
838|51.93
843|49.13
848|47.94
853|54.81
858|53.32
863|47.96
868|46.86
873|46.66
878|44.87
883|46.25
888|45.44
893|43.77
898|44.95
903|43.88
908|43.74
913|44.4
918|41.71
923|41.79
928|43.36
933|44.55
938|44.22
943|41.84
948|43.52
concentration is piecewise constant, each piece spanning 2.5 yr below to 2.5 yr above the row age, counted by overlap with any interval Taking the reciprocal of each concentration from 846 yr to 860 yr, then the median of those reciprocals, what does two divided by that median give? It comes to 107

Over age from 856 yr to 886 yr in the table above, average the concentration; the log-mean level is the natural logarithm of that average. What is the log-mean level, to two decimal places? 3.86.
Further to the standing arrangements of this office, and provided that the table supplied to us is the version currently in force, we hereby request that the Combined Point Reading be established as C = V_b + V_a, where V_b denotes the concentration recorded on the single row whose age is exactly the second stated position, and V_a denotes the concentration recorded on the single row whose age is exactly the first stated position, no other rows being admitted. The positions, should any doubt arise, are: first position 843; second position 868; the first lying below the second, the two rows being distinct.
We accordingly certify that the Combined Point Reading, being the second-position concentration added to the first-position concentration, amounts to 96.0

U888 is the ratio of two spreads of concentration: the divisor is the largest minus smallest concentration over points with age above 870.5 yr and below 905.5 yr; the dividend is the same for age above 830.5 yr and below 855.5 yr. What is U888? 2.38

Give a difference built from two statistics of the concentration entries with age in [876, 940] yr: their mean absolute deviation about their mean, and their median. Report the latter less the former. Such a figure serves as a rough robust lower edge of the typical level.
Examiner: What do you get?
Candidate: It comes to 43.3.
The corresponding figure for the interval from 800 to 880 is 47.2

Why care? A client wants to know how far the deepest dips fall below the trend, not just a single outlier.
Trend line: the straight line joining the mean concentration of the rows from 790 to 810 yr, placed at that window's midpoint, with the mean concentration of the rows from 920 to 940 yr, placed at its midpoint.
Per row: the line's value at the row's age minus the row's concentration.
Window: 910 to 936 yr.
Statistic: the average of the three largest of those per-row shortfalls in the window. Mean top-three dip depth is 1.5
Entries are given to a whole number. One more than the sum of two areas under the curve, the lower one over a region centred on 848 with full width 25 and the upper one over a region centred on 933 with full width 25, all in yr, 2365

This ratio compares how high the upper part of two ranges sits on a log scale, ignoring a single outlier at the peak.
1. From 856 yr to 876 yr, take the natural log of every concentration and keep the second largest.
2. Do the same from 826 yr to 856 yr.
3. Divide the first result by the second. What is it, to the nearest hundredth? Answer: 0.98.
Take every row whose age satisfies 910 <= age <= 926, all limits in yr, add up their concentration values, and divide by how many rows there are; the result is 43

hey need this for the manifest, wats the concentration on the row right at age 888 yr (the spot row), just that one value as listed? 45.44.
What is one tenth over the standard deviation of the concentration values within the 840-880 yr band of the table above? 0.03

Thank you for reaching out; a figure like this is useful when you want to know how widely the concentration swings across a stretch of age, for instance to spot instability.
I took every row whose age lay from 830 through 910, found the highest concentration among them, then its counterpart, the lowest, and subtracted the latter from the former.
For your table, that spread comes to 11.1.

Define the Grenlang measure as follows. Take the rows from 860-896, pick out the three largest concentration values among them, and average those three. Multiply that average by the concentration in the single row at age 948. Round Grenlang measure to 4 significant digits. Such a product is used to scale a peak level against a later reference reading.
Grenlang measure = 2052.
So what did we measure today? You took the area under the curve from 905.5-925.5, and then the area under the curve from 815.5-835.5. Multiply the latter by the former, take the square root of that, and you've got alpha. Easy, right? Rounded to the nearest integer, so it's 931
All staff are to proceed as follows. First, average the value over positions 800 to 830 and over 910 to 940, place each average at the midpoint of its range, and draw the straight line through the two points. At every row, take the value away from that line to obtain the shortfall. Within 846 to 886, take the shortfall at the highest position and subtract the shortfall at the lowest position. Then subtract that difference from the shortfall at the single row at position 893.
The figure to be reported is 2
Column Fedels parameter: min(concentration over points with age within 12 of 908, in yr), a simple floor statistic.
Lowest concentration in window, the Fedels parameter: 41.71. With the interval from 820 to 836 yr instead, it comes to 49.22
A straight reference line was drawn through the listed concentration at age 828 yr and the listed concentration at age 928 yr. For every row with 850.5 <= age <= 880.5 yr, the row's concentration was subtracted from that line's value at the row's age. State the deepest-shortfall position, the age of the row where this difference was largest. 878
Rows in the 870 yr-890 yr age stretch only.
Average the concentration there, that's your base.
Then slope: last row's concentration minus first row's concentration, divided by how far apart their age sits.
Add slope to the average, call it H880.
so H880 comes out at 46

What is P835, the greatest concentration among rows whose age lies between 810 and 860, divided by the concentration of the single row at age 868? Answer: 1.17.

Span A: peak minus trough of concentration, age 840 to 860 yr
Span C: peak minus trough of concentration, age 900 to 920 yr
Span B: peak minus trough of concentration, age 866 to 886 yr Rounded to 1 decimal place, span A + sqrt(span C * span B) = 9.2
